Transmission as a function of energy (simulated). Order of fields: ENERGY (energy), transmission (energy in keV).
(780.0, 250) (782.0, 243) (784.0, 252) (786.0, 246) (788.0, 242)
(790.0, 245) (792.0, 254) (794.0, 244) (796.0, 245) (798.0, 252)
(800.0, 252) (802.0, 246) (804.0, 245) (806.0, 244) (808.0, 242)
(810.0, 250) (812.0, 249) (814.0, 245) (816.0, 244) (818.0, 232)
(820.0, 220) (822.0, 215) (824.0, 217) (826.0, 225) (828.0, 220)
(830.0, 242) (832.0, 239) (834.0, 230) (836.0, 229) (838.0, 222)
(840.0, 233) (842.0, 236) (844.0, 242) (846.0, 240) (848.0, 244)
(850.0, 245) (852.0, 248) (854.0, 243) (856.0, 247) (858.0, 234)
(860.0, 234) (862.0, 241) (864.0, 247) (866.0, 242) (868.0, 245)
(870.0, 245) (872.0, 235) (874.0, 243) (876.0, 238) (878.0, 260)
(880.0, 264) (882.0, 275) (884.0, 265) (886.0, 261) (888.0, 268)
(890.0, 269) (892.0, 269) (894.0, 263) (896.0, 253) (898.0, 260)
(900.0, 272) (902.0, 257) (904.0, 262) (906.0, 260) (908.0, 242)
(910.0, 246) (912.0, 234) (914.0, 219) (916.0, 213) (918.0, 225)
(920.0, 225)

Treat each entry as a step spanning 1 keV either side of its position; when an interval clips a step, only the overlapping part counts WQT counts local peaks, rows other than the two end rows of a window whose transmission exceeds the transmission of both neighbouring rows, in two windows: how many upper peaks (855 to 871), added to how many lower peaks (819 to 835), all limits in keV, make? 3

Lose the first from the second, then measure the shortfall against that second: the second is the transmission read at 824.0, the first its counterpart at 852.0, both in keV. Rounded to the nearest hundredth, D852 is -0.14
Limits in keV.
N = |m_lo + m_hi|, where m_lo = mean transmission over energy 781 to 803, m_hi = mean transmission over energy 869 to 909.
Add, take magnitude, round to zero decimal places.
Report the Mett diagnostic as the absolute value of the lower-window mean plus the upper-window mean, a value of 505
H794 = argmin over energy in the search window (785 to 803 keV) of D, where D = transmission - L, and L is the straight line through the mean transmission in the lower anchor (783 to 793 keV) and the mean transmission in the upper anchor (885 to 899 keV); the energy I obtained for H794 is 788.0 keV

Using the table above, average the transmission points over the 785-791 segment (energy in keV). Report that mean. 244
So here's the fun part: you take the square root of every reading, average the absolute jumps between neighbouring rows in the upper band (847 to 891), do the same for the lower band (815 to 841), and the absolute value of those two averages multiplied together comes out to 0.052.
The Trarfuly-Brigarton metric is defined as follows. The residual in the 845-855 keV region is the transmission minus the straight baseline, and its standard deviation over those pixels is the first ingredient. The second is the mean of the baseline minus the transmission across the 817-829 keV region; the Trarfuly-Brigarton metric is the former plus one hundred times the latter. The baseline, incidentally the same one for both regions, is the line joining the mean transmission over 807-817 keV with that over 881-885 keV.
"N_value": 2824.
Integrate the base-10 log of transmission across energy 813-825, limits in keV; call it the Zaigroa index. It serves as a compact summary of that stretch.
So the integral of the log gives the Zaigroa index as 28.3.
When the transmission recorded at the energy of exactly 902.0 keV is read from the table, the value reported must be 257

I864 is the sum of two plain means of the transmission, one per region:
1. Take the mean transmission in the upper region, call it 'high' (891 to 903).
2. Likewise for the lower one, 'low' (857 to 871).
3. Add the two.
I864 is 503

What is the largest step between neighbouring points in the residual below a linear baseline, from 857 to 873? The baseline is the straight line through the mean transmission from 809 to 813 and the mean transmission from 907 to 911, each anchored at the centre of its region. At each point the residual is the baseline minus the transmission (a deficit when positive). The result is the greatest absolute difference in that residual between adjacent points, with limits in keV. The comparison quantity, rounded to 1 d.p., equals 9.9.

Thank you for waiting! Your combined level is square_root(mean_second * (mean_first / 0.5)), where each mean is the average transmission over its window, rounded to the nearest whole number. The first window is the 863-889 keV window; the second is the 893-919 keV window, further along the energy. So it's 353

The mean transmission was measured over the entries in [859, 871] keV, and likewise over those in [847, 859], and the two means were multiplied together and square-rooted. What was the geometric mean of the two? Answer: 243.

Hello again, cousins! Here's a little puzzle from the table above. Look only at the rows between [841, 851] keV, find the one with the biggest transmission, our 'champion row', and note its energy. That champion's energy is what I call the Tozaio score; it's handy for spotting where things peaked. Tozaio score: 850.0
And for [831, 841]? 832.0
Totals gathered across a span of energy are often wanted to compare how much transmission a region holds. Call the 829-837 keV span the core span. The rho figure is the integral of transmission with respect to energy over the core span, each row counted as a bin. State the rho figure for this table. 1880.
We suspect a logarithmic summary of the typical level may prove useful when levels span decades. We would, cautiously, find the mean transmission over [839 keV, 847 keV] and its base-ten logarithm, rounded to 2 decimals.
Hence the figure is 2.38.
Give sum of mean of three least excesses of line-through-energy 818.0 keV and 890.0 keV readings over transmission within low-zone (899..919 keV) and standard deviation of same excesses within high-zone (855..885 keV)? 21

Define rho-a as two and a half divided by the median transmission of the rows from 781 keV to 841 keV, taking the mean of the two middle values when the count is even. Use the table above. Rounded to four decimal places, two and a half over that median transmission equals 0.0103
